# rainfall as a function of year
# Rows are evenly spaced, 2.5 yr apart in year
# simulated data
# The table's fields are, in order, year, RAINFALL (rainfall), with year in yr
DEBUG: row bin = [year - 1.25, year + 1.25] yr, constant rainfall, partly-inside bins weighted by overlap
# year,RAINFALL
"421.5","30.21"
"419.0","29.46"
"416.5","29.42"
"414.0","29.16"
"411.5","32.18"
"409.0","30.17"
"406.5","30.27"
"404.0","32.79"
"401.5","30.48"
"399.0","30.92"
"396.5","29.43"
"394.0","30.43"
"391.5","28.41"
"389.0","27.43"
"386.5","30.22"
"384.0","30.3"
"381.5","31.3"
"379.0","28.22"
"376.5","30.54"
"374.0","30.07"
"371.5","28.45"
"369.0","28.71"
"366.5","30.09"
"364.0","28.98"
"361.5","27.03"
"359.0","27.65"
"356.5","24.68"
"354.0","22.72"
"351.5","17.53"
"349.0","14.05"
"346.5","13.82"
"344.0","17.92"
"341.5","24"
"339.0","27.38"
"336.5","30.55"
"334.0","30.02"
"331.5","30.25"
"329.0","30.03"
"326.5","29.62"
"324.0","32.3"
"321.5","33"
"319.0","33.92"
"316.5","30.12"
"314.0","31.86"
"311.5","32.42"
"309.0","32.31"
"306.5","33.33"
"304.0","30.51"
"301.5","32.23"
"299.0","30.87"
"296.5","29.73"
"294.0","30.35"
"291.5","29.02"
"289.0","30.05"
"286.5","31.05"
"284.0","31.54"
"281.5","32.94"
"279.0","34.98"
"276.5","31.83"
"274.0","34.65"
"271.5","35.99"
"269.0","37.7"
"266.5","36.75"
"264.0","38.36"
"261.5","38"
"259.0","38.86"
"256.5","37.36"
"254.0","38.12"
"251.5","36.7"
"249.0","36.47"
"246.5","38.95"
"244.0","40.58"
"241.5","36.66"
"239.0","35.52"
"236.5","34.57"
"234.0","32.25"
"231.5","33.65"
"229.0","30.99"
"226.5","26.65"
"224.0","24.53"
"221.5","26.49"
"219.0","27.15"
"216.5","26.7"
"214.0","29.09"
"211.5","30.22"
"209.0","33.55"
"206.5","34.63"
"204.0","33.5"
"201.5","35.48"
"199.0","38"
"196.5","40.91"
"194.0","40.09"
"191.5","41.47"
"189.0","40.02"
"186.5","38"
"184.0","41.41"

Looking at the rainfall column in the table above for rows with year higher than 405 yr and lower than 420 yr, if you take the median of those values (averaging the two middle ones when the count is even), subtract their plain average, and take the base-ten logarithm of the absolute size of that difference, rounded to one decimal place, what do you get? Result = -0.5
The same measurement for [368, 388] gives -0.4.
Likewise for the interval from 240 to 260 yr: -0.7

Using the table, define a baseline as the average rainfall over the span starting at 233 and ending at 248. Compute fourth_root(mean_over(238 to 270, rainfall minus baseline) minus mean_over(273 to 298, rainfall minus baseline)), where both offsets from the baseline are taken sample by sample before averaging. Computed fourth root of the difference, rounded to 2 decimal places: 1.57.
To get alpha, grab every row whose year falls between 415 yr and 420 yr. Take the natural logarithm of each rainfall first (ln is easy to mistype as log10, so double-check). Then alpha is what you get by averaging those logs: 3.382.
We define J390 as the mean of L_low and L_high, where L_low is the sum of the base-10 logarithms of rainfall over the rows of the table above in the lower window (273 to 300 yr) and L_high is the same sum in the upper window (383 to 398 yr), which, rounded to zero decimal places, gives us 13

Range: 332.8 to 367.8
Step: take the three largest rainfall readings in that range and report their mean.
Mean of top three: 30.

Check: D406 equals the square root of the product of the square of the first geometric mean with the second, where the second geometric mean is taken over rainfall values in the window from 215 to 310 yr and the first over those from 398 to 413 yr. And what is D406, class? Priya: 179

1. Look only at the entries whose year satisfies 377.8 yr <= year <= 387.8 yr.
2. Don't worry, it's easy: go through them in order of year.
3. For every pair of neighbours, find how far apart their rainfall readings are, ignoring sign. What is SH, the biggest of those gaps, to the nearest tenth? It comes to 3.1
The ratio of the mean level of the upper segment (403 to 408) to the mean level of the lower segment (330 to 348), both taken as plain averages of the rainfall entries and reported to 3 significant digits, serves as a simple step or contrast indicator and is 1.27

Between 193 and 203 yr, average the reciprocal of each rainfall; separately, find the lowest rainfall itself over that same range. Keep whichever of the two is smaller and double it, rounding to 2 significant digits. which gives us 0.052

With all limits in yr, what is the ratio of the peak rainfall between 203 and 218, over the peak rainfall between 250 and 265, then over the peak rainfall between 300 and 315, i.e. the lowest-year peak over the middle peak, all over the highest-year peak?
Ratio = 0.027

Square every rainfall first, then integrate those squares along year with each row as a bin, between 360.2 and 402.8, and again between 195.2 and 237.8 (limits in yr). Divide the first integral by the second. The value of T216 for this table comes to 0.85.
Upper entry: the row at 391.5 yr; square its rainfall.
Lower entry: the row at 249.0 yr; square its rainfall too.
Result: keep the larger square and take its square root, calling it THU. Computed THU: 36.5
